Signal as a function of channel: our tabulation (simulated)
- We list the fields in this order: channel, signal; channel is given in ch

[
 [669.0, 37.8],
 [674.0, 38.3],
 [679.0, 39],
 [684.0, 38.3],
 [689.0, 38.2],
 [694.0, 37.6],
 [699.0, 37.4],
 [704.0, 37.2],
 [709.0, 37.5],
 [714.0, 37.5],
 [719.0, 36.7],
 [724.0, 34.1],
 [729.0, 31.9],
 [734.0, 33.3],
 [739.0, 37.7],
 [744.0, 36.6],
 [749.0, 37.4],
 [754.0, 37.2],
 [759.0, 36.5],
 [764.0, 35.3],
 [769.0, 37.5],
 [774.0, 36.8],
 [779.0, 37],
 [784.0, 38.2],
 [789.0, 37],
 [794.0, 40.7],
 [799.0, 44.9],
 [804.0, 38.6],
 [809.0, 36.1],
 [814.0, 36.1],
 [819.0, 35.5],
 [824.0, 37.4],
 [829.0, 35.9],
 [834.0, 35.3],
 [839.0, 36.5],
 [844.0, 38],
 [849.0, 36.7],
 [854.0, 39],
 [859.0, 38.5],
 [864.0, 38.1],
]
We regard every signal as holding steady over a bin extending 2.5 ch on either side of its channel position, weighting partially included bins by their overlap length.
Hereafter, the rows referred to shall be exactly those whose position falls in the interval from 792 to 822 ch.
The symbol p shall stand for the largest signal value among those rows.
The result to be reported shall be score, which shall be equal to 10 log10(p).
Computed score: 16.5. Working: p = 44.9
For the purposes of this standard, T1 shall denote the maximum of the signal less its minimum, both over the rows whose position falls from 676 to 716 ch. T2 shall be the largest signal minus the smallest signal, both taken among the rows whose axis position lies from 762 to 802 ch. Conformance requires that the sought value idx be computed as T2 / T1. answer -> 5.3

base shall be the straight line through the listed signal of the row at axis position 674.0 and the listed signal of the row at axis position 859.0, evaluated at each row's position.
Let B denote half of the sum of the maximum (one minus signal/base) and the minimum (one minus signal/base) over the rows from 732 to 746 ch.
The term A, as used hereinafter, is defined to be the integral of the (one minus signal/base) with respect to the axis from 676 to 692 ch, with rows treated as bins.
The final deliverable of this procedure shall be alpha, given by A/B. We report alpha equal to -1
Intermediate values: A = -0.06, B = 0.075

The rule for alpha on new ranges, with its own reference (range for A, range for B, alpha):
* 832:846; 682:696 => 72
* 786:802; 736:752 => -30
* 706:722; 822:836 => 9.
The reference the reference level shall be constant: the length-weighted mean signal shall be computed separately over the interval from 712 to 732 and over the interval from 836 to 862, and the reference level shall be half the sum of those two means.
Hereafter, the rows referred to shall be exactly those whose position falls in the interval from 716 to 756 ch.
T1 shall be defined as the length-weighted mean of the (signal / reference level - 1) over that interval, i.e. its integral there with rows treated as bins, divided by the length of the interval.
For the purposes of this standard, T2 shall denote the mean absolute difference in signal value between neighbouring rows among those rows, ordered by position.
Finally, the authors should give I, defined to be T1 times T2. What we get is -0.035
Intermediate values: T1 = -0.02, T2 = 1.81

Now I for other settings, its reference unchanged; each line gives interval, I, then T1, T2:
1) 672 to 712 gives 0.018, 0.04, 0.40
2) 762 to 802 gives 0.113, 0.06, 1.91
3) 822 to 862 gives 0.030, 0.02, 1.27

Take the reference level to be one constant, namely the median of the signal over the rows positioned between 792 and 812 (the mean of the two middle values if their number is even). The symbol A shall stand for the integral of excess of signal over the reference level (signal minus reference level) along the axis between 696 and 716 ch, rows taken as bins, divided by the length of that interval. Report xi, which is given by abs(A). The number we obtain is 2.25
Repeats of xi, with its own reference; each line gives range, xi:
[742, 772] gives 2.90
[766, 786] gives 2.35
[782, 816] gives 0.80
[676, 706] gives 1.68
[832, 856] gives 2.55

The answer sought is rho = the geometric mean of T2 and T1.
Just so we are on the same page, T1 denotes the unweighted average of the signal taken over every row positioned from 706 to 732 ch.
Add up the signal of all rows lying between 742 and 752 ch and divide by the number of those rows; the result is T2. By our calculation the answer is 36.3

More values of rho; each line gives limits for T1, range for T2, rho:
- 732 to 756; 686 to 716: 37.0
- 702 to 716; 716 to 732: 35.8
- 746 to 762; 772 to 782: 37.0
